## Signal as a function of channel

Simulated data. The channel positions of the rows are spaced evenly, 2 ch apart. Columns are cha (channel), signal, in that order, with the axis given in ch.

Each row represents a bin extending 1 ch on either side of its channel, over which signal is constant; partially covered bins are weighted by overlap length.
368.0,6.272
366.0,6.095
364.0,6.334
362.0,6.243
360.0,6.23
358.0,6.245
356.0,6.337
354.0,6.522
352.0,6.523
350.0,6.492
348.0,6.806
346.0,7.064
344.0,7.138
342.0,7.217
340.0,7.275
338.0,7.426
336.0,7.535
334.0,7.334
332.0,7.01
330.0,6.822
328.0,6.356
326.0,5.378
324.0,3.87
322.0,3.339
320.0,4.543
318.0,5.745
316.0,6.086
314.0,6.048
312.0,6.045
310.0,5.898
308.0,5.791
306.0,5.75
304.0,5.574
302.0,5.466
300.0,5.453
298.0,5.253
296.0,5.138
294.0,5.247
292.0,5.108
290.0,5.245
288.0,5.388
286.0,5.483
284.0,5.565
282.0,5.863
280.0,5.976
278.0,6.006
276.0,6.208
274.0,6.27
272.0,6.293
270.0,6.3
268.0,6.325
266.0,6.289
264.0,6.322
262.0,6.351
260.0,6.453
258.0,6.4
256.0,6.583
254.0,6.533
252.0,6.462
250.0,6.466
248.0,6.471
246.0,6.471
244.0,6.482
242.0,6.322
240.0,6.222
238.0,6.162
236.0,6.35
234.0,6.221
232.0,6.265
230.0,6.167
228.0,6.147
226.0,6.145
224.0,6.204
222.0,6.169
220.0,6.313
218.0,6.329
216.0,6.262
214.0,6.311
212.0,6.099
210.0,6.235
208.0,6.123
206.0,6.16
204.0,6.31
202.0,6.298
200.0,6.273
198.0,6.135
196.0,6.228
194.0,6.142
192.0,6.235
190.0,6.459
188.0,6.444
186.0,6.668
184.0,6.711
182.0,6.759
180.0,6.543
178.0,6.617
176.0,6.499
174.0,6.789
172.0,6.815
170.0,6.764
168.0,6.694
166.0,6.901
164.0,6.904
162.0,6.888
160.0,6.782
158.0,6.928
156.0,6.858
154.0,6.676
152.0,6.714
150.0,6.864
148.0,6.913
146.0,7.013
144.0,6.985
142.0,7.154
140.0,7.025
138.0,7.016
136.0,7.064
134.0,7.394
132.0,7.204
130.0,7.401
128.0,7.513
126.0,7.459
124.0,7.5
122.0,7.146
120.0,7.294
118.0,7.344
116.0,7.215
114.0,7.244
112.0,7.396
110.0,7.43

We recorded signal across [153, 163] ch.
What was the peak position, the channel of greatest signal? 158.0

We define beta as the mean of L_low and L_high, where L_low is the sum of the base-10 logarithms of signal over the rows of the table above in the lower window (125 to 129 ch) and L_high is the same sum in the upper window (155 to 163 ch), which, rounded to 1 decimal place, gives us 2.5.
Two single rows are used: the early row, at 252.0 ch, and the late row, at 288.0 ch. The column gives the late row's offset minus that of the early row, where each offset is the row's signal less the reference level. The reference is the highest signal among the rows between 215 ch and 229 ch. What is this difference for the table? -1.1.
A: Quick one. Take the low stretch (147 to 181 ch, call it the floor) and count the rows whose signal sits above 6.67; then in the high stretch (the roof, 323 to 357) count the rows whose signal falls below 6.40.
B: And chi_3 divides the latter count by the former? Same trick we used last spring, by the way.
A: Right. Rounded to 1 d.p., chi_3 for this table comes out 0.3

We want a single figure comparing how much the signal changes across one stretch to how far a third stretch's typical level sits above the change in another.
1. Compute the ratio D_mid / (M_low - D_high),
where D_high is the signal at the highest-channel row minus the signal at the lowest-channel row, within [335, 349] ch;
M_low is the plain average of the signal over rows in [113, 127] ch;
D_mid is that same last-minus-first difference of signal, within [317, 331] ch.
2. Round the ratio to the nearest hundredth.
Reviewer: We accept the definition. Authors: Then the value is 0.13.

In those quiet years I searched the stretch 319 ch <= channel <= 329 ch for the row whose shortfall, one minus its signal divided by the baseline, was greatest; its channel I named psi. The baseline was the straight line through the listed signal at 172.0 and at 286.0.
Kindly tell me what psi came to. 322.0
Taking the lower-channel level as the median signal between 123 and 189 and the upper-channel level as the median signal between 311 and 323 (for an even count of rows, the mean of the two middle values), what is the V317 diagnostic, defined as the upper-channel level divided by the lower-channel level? 0.86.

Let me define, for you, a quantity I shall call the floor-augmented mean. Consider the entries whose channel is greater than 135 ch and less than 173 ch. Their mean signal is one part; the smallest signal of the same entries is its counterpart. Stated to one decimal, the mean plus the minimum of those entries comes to 13.6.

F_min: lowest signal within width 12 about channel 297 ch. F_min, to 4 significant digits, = 5.108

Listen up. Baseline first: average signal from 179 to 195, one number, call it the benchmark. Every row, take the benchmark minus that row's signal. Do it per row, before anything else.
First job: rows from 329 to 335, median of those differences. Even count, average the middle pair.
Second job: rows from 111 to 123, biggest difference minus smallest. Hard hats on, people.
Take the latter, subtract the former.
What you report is 0.8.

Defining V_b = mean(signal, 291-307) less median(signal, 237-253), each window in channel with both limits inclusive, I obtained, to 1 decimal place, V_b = -1.1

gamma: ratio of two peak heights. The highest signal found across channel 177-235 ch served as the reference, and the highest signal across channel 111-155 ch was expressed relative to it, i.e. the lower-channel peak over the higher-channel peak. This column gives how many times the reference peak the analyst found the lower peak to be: 1.11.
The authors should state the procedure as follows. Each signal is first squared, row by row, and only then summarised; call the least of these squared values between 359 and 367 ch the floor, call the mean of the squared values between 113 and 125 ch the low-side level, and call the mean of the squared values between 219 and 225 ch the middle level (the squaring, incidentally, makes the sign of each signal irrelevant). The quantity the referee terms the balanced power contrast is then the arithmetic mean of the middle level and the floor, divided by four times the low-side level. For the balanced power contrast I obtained 0.179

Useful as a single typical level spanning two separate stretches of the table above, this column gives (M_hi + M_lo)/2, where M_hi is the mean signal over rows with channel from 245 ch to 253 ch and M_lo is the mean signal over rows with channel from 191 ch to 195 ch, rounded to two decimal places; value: 6.33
